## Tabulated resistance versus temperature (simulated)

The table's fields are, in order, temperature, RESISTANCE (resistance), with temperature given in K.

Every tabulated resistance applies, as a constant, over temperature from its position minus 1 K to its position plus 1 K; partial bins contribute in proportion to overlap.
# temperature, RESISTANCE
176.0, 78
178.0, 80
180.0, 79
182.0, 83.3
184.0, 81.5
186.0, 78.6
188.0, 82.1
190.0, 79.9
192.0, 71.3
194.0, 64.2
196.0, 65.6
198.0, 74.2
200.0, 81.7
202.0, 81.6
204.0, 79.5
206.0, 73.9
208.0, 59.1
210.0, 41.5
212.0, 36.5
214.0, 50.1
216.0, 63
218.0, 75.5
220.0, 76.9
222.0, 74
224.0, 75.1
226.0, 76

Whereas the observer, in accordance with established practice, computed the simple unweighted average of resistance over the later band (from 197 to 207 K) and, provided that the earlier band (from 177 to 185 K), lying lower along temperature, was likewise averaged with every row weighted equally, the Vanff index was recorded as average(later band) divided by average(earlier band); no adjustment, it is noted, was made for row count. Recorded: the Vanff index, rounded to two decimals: 0.97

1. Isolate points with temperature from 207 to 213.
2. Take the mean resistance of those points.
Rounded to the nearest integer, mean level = 46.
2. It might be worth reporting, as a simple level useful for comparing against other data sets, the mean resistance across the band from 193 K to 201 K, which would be 71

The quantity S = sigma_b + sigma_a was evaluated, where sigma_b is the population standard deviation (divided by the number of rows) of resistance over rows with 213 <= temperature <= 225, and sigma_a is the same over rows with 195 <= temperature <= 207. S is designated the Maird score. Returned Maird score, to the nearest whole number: 15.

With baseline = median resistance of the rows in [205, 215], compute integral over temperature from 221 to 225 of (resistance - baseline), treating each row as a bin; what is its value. 98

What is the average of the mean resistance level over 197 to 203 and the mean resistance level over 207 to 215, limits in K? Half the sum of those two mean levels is 63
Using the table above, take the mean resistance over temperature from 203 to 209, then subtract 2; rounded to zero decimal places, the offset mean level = 69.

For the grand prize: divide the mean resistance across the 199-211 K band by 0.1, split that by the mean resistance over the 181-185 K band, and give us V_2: 8.4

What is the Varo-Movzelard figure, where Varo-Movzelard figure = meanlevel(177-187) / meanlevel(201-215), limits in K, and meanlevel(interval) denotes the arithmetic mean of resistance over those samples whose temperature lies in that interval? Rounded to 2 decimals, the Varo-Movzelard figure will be 1.33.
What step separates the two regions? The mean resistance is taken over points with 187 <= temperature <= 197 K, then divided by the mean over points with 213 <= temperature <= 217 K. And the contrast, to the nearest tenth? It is 1.3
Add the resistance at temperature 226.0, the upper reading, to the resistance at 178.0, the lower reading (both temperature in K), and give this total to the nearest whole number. 156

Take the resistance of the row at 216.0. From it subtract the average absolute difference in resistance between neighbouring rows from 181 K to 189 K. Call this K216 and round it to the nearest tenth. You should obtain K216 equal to 60.3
